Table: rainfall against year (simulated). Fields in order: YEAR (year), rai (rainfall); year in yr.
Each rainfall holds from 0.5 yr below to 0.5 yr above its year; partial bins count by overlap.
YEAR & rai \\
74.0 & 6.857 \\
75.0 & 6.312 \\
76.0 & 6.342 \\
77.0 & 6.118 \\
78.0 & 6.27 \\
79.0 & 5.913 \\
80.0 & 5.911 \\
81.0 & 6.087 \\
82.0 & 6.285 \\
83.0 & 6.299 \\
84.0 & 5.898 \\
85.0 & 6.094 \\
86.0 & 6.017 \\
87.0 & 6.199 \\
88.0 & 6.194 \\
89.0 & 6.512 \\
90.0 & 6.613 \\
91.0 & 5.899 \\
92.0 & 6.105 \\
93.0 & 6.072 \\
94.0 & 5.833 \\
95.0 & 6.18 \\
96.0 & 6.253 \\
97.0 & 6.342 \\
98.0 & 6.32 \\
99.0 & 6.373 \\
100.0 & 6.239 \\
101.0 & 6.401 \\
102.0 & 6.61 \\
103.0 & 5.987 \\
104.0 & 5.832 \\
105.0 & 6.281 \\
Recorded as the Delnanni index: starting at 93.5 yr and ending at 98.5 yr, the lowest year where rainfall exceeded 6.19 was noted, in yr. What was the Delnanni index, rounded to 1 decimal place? 96.0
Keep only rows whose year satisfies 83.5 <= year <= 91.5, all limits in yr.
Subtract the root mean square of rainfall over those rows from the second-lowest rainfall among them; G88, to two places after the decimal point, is -0.28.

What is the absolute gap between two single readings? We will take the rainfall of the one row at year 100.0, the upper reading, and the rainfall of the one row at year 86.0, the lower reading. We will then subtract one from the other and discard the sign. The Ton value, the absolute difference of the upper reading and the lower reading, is 0.22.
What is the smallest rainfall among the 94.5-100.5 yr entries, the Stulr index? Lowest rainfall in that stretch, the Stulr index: 6.18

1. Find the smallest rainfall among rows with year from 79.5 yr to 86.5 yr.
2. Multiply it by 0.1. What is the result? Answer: 0.590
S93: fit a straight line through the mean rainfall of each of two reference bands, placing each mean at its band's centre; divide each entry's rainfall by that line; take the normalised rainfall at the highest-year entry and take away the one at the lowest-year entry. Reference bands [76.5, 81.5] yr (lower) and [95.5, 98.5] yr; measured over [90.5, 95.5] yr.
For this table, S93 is 0.04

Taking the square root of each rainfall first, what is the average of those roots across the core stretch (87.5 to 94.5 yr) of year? 2.48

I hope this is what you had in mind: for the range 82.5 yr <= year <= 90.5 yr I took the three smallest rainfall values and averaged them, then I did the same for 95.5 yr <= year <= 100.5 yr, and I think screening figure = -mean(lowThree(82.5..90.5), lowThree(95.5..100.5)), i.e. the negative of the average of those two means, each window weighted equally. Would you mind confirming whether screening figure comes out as -6.14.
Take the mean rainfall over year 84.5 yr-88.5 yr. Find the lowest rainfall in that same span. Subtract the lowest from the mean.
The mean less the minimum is 0.11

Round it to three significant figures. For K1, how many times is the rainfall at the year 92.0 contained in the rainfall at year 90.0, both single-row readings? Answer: 1.08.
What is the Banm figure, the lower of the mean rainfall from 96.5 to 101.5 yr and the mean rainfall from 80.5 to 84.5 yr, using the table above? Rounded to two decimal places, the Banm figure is 6.14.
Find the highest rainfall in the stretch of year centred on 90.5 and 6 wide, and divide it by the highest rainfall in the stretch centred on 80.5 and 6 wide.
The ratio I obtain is 1.05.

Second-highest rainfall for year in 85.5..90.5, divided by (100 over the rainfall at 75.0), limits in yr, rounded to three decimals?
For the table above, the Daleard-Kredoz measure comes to 0.411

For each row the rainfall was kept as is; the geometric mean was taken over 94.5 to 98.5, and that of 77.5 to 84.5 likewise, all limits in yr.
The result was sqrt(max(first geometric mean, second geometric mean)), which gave 2.50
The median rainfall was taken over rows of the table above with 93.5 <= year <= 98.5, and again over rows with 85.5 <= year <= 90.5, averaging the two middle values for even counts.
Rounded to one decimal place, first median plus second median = 12.5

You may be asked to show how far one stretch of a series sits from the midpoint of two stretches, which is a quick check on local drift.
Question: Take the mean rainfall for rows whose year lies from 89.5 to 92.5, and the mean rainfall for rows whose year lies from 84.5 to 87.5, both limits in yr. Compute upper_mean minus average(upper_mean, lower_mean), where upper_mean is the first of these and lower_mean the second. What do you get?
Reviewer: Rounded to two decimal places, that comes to 0.05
